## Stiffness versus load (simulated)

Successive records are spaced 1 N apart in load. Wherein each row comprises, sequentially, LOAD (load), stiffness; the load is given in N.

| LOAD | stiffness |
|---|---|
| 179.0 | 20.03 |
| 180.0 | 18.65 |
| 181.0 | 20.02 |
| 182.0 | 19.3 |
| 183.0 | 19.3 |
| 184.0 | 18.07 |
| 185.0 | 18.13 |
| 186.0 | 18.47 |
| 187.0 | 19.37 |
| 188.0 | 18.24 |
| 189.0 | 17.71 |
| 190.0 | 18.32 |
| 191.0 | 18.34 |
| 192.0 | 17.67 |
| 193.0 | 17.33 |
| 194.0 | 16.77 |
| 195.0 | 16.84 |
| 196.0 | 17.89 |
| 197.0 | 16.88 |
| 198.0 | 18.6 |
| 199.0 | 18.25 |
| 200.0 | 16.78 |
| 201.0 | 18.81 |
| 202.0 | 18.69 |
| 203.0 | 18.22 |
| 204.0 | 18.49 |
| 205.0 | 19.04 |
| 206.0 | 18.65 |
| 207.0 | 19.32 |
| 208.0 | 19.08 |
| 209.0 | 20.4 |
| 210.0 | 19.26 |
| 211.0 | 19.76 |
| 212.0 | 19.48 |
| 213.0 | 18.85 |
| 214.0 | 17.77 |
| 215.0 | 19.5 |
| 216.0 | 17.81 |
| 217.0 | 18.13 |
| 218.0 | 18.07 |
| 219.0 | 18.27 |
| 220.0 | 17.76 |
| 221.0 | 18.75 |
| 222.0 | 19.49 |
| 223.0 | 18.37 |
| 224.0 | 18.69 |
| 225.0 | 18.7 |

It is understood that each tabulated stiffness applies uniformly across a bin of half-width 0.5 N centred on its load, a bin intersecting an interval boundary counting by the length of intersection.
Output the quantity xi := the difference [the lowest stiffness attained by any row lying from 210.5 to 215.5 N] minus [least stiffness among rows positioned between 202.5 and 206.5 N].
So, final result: -0.45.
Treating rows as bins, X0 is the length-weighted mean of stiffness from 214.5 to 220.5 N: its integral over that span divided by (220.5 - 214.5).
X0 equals 18.3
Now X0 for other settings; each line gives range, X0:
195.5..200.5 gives 17.7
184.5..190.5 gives 18.4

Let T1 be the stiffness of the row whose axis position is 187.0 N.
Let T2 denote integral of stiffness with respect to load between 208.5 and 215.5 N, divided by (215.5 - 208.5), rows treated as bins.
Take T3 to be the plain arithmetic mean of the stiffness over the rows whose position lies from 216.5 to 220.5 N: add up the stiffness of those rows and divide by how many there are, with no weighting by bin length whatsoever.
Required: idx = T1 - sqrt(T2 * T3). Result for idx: 0.7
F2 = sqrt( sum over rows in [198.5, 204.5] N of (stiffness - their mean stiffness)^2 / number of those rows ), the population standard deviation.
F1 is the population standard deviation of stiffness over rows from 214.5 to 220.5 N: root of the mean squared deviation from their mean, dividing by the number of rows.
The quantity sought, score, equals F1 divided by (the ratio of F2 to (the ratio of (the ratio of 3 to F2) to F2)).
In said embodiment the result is 5.8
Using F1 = 0.584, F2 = 0.67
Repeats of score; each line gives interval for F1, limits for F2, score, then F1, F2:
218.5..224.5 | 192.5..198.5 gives 5.4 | 0.529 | 0.67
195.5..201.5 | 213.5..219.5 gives 12.0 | 0.788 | 0.58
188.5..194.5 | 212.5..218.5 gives 6.8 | 0.547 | 0.62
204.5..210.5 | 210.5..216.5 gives 3.1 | 0.540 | 0.81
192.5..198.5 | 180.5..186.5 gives 5.5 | 0.666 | 0.71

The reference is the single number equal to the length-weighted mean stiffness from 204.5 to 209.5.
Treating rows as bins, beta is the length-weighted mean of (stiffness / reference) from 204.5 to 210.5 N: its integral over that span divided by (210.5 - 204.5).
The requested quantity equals 1.00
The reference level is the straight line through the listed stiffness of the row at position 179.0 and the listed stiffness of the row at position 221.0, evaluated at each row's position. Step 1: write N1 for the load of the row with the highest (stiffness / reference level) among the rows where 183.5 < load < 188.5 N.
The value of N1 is 187.0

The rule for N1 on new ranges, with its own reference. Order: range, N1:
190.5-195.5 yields 191.0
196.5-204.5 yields 201.0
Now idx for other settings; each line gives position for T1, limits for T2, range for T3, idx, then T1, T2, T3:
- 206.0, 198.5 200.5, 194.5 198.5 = 1.1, 18.65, 17.5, 17.6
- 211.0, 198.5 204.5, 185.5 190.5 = 1.4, 19.76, 18.2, 18.4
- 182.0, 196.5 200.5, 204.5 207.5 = 1.0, 19.3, 17.6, 19.0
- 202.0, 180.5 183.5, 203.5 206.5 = -0.4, 18.69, 19.5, 18.7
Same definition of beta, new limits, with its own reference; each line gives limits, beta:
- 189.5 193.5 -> 0.93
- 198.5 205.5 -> 0.95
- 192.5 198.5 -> 0.90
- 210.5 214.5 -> 0.98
